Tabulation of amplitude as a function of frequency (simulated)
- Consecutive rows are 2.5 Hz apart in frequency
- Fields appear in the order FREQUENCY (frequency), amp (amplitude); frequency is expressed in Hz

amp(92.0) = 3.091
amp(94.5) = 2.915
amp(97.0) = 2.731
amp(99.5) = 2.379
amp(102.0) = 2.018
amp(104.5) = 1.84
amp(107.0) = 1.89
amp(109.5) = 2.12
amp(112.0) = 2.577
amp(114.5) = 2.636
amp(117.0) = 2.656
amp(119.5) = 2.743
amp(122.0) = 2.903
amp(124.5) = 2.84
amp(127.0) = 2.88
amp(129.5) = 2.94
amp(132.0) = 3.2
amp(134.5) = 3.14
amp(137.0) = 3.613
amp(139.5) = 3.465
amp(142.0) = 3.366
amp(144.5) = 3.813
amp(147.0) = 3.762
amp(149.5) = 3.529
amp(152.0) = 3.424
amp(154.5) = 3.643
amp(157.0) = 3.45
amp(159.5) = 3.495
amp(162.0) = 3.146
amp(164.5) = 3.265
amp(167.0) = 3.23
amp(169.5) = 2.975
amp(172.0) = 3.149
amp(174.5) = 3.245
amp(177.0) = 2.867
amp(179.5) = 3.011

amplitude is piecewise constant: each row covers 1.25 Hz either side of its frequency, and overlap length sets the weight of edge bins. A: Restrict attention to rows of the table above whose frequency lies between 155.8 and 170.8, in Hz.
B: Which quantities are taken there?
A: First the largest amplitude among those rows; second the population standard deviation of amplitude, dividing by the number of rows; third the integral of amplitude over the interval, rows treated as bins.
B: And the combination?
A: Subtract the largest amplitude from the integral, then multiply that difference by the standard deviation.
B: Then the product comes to 8.0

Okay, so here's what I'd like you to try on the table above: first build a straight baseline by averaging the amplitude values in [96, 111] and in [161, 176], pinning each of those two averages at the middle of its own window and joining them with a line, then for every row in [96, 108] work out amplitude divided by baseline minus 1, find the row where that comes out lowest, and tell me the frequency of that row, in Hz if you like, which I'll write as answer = 104.5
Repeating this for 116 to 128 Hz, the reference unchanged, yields 117.0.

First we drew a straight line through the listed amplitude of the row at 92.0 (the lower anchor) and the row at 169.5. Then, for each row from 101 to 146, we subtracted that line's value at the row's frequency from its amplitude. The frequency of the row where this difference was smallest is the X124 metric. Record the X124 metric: 104.5 Hz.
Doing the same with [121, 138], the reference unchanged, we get 124.5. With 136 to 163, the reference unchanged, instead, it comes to 162.0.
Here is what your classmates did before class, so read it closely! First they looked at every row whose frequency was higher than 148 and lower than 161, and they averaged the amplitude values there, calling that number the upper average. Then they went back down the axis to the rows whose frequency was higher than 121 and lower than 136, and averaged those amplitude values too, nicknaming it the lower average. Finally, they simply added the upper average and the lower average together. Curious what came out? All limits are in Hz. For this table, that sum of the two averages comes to 6.5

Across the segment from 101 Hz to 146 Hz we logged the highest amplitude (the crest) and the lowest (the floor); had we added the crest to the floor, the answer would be 5.7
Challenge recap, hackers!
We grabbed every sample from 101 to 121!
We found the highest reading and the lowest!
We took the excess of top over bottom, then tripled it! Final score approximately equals 2.7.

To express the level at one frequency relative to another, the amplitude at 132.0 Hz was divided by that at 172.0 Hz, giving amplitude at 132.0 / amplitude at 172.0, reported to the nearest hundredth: 1.02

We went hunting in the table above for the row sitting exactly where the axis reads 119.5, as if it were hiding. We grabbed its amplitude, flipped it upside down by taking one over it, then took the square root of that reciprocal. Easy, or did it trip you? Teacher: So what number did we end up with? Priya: 0.60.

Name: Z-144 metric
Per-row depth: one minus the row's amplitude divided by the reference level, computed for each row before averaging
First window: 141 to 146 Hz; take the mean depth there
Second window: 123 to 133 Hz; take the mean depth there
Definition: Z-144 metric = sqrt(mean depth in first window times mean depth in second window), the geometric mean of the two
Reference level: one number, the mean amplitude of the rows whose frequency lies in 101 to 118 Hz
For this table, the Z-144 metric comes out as 0.4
